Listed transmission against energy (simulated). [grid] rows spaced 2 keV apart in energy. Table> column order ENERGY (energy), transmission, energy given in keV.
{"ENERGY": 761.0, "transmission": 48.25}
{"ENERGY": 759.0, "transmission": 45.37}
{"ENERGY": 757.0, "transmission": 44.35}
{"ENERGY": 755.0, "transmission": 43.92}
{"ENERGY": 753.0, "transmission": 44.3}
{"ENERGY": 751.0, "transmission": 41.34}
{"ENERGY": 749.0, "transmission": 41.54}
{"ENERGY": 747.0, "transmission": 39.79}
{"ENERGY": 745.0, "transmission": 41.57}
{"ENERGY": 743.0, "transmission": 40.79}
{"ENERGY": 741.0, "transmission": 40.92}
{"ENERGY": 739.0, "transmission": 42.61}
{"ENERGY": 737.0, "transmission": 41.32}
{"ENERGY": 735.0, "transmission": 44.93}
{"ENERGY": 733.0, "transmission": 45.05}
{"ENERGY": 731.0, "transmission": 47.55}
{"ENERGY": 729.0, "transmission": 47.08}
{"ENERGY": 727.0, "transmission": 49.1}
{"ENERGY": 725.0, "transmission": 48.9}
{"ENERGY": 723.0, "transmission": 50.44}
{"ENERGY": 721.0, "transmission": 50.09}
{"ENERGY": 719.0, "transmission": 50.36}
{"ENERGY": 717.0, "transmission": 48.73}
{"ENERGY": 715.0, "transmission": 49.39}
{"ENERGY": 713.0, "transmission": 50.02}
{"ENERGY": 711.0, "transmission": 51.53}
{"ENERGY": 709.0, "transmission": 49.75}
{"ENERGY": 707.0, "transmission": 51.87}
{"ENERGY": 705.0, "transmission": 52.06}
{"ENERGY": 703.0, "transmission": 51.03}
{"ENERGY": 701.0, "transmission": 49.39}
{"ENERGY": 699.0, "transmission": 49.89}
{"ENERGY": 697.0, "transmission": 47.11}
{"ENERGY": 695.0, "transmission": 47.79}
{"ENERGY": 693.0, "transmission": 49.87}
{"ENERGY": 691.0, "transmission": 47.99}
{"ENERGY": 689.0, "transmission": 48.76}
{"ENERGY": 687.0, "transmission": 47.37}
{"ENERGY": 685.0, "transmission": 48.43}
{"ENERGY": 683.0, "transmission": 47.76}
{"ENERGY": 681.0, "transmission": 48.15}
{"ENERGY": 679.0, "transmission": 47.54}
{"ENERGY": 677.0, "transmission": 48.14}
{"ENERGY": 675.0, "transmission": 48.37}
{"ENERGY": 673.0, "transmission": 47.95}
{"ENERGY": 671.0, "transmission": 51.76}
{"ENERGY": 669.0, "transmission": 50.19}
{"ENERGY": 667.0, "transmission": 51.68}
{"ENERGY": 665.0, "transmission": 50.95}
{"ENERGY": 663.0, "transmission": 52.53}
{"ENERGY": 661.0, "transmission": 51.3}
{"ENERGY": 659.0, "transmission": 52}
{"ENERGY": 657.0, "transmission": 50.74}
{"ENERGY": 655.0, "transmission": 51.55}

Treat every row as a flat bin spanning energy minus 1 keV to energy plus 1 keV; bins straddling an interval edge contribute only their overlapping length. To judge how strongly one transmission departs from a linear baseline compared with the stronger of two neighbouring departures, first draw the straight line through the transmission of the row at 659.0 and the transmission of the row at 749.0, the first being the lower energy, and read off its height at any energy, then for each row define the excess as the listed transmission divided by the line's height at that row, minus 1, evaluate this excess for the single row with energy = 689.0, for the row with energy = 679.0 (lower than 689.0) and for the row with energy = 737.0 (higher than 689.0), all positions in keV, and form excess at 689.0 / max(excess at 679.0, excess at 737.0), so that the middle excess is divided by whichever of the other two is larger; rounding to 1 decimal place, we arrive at -0.1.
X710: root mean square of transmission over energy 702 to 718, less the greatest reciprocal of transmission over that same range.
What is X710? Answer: 50.5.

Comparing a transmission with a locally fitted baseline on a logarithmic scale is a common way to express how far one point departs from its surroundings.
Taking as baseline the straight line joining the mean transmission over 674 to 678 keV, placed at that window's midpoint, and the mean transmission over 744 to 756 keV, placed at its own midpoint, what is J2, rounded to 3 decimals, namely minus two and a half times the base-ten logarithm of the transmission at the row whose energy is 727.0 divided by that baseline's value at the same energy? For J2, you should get -0.119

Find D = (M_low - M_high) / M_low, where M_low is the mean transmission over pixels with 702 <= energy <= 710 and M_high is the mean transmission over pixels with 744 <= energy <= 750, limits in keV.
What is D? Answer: 0.200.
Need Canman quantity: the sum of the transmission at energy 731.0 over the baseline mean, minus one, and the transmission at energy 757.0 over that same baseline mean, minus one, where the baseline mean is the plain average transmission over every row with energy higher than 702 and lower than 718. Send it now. -0.18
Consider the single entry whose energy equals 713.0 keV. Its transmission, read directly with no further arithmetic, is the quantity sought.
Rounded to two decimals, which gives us 50.02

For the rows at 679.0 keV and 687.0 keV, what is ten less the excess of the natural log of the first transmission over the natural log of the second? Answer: 10.0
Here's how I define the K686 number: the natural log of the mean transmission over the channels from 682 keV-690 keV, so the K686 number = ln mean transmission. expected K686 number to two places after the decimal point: 3.87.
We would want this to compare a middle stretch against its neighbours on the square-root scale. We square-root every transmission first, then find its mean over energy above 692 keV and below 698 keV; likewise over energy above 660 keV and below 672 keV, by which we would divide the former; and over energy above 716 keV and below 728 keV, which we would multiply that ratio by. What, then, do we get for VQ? 6.82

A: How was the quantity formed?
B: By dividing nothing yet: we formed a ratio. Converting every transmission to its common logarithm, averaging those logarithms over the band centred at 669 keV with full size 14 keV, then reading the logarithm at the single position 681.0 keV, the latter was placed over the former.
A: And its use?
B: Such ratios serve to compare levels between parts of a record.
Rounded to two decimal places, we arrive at 0.99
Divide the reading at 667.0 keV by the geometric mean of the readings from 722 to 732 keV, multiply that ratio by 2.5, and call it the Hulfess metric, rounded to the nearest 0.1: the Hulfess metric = 2.7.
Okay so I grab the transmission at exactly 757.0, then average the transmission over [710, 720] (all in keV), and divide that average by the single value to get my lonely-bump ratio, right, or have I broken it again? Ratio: 1.13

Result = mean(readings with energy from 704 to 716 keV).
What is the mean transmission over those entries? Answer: 50.8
